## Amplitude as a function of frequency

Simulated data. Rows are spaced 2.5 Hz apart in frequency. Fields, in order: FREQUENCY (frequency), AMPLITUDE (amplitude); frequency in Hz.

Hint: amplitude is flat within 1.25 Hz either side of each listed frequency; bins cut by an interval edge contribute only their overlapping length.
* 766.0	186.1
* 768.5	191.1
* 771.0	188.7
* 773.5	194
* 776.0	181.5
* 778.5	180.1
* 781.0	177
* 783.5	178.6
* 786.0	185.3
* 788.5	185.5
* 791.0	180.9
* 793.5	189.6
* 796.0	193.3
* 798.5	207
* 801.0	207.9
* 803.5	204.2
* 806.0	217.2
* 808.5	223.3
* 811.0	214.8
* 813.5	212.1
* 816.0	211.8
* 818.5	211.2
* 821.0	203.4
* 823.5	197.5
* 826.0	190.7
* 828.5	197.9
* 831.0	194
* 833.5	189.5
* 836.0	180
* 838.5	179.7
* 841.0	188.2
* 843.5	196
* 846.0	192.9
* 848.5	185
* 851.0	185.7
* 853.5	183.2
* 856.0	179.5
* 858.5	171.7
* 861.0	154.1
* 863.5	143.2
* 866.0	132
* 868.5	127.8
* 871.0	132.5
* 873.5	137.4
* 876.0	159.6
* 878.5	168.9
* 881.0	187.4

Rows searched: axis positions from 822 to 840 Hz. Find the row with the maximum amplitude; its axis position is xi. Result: 828.5 Hz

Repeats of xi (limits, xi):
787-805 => 801.0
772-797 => 773.5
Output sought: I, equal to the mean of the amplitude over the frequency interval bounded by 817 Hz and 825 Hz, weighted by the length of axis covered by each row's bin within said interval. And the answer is 204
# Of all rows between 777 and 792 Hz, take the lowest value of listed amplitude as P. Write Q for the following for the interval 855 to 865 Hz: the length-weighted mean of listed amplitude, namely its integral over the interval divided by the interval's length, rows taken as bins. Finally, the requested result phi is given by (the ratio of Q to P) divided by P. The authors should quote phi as 0.0051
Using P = 177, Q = 161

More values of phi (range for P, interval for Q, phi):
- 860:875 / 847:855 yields 0.0113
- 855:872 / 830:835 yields 0.0117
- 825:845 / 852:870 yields 0.0048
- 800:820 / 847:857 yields 0.0044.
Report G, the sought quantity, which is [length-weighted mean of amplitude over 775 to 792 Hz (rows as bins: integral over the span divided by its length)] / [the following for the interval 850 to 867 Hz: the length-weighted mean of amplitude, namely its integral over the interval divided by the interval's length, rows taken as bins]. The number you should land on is 1.10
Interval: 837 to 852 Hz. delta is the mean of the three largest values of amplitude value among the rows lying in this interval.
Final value 192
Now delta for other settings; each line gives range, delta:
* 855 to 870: 168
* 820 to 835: 200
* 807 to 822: 217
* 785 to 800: 197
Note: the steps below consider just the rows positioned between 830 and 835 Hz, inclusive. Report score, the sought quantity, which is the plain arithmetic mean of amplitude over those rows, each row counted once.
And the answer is 192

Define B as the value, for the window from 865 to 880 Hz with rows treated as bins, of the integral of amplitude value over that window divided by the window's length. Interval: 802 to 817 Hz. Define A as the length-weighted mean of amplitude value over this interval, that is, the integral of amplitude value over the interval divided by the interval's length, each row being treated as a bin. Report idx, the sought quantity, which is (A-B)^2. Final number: 4883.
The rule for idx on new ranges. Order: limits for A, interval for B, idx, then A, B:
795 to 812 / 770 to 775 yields 355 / 210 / 191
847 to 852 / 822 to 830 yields 97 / 186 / 196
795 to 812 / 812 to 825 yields 8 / 210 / 207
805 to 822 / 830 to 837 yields 655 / 213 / 188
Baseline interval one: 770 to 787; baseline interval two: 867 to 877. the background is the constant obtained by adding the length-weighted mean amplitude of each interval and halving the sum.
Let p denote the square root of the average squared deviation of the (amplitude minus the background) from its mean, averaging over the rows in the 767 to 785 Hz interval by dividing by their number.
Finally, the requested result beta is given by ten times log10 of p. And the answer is 7.9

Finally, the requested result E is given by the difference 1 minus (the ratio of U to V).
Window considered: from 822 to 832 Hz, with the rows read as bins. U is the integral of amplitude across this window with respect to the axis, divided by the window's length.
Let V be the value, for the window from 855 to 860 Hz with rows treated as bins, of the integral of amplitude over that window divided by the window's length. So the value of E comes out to -0.12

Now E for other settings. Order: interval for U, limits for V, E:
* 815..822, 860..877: -0.49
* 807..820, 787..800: -0.12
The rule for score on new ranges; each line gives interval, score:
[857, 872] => 144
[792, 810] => 206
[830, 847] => 189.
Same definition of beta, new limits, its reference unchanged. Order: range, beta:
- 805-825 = 8.7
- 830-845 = 8.0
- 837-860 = 8.4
